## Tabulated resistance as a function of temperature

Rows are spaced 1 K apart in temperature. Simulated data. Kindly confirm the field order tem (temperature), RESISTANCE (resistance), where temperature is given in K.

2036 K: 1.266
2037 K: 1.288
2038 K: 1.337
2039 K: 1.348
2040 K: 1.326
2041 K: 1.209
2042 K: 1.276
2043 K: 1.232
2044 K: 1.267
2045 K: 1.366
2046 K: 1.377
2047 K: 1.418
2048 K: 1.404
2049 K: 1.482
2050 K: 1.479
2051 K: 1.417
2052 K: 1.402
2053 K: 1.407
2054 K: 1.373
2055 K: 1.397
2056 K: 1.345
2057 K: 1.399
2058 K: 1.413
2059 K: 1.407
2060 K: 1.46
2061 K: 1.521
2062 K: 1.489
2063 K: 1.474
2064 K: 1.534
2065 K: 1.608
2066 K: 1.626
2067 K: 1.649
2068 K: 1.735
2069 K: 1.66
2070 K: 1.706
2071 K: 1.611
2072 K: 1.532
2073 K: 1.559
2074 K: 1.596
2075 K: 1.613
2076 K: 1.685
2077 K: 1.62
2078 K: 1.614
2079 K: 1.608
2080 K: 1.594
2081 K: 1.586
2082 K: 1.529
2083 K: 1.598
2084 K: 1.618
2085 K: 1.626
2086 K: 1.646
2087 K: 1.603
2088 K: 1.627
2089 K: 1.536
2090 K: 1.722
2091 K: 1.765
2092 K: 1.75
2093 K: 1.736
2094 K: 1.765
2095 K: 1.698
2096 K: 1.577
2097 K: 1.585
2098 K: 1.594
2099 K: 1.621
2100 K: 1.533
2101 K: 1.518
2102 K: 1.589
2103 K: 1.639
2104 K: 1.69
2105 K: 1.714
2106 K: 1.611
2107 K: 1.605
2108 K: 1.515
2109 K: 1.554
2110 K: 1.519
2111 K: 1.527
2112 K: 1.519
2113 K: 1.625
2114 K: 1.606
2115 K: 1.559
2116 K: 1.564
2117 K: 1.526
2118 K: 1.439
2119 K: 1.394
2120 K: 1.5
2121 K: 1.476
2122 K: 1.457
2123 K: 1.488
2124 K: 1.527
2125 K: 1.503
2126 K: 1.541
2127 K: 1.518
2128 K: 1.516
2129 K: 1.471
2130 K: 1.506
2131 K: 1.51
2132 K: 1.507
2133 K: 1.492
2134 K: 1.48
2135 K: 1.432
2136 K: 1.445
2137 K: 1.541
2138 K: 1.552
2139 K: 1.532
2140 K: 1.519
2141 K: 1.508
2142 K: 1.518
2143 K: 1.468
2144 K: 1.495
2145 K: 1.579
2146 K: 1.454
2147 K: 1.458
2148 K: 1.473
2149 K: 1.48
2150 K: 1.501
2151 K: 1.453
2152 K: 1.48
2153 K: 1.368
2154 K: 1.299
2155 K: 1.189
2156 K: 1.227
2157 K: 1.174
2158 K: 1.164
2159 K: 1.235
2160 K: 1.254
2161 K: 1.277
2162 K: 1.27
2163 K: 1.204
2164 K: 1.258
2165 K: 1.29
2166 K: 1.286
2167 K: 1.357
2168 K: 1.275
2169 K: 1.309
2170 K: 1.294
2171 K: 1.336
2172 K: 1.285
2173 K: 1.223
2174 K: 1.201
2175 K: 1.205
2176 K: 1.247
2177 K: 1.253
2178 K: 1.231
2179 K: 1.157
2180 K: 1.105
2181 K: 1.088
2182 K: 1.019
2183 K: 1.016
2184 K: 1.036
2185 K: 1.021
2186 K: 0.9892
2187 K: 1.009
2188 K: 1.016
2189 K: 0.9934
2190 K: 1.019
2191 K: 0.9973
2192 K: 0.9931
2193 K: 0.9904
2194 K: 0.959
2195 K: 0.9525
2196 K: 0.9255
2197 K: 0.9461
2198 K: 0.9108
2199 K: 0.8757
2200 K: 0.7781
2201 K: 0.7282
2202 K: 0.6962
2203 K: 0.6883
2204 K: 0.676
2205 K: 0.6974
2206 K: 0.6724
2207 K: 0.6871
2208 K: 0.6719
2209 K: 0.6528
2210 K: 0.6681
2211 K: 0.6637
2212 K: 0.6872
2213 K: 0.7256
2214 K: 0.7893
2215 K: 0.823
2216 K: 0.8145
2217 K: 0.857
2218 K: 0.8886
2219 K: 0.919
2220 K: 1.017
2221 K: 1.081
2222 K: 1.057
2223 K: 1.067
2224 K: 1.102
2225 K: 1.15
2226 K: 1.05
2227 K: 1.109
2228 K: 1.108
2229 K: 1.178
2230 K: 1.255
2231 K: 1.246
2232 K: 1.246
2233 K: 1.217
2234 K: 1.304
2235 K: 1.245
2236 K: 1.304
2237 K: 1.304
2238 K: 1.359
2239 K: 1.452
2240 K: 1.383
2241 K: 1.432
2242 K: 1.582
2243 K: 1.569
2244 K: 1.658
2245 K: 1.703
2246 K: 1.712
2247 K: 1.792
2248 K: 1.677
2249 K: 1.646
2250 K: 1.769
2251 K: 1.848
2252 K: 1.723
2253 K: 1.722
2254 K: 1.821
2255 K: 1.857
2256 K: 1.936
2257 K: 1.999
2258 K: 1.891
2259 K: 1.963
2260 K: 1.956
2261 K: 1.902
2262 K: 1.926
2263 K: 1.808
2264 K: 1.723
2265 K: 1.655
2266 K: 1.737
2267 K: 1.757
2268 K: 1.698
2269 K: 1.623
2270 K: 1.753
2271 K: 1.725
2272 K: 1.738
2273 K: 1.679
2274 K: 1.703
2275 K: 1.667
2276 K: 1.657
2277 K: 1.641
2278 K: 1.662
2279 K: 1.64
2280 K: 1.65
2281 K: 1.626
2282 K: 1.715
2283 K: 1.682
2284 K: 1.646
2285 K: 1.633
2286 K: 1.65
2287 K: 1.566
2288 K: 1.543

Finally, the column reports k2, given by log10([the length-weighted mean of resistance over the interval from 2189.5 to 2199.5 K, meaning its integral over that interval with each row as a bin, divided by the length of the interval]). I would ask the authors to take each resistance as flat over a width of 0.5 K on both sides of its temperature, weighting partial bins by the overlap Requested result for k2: -0.019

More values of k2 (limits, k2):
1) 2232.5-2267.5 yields 0.222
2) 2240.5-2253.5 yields 0.225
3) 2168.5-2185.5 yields 0.071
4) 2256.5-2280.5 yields 0.245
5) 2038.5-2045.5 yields 0.110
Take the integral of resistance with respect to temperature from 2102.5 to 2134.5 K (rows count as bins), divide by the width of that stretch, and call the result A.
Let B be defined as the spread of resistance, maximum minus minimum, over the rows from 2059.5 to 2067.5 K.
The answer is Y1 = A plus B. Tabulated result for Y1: 1.7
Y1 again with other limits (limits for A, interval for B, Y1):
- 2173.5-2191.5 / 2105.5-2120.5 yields 1.3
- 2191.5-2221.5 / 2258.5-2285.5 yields 1.2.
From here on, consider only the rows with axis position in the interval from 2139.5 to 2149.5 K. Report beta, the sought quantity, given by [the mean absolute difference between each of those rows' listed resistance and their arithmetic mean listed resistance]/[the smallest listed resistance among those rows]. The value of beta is 0.02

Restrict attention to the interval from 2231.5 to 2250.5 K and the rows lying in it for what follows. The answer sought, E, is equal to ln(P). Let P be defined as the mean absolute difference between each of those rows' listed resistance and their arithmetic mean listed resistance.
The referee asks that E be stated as -1.7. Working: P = 0.177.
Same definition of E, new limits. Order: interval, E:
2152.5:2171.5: -3.1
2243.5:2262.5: -2.3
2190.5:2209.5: -2.1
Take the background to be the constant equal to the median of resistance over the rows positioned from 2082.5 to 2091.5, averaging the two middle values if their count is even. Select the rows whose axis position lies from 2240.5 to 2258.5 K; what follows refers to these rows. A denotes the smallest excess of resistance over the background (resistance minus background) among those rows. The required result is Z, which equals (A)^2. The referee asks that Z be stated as 0.04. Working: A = -0.19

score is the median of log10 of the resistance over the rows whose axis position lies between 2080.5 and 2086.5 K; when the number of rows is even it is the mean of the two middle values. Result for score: 0.21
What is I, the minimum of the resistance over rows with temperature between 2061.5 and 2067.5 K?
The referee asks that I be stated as 1.474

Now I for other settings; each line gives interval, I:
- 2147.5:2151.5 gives 1.453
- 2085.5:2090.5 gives 1.536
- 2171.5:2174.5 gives 1.201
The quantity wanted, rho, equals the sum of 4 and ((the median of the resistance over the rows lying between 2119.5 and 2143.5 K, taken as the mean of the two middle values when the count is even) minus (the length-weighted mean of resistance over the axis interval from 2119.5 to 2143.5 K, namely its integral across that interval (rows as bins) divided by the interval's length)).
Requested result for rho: 4.01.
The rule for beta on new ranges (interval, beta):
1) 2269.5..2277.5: 0.02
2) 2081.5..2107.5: 0.04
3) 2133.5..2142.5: 0.02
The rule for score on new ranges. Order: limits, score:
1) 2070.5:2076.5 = 0.21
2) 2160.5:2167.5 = 0.11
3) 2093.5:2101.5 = 0.20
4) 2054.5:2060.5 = 0.15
